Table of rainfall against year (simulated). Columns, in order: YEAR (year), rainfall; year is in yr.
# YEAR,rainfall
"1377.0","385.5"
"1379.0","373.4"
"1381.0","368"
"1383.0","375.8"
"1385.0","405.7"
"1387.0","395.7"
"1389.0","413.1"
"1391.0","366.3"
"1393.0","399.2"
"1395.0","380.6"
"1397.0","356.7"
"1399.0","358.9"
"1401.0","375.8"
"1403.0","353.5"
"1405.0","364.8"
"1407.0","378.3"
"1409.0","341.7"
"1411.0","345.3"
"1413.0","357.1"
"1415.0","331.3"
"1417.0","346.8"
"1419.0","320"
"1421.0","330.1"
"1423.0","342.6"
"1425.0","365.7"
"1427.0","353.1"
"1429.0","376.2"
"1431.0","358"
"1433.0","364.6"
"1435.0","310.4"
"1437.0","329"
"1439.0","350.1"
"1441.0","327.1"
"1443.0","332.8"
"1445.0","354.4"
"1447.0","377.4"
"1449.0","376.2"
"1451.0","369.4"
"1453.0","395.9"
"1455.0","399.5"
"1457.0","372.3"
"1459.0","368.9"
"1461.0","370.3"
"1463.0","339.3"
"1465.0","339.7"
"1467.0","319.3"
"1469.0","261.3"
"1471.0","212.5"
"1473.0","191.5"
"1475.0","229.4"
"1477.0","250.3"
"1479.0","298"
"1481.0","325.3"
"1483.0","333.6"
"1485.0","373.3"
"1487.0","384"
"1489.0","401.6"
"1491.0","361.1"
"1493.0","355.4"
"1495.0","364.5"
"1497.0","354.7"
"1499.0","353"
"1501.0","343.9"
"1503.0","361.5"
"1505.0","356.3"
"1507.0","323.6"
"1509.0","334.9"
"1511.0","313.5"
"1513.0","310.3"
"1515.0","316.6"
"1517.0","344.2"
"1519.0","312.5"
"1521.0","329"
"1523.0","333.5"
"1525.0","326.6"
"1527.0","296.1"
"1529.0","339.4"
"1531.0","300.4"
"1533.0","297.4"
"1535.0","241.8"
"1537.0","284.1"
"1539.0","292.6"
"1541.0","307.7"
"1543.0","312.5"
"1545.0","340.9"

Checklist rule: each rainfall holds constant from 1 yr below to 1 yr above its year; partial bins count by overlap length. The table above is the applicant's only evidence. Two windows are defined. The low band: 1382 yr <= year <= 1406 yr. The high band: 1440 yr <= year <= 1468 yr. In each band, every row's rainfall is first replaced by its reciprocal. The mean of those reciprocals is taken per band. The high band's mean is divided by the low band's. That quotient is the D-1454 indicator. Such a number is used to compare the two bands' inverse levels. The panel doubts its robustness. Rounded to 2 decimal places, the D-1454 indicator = 1.05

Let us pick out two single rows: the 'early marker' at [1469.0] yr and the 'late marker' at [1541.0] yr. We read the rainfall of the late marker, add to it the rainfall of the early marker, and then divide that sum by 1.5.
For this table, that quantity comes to 379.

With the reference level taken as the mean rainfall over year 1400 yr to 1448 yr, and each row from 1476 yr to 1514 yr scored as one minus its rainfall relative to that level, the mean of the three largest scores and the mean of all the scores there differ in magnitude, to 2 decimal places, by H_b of 0.16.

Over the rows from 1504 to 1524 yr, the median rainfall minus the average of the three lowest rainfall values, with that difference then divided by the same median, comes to 0.04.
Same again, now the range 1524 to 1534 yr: 0.01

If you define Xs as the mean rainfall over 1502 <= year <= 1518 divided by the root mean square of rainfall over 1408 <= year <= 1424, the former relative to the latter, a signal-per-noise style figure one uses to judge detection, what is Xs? 0.98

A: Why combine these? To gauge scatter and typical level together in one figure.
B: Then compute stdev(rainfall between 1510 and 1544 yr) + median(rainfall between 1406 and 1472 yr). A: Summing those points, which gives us 374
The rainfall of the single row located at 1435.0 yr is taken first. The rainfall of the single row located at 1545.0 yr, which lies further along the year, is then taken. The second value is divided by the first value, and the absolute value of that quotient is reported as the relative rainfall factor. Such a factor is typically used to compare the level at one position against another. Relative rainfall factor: 1.10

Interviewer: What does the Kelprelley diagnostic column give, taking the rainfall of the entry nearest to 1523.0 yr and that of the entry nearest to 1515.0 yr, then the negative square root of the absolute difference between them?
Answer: -4.1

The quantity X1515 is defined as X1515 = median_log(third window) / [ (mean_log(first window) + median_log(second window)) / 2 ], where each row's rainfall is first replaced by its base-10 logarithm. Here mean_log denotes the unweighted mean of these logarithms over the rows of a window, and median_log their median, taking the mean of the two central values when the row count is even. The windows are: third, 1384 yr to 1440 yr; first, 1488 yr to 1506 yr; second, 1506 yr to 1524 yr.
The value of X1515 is 1.01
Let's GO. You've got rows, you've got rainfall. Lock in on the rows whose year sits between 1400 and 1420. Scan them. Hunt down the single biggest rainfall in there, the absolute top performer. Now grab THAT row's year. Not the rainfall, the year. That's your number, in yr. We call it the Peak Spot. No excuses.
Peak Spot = 1407.0 yr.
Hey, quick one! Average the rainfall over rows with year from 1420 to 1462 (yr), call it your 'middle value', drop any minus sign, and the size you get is 358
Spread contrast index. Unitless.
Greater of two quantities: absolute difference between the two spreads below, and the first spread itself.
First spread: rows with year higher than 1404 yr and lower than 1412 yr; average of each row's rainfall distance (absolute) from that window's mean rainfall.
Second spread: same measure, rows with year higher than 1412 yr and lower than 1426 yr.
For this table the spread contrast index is 14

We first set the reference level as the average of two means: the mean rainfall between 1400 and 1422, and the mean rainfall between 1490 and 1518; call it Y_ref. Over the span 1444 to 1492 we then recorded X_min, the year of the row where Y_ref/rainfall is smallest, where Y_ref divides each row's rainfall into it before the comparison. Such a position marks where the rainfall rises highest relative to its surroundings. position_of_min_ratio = 1489.0 yr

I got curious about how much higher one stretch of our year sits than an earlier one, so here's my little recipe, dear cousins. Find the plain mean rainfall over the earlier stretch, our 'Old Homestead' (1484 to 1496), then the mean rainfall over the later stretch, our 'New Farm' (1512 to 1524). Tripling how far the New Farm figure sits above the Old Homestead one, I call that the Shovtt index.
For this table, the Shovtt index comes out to -147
